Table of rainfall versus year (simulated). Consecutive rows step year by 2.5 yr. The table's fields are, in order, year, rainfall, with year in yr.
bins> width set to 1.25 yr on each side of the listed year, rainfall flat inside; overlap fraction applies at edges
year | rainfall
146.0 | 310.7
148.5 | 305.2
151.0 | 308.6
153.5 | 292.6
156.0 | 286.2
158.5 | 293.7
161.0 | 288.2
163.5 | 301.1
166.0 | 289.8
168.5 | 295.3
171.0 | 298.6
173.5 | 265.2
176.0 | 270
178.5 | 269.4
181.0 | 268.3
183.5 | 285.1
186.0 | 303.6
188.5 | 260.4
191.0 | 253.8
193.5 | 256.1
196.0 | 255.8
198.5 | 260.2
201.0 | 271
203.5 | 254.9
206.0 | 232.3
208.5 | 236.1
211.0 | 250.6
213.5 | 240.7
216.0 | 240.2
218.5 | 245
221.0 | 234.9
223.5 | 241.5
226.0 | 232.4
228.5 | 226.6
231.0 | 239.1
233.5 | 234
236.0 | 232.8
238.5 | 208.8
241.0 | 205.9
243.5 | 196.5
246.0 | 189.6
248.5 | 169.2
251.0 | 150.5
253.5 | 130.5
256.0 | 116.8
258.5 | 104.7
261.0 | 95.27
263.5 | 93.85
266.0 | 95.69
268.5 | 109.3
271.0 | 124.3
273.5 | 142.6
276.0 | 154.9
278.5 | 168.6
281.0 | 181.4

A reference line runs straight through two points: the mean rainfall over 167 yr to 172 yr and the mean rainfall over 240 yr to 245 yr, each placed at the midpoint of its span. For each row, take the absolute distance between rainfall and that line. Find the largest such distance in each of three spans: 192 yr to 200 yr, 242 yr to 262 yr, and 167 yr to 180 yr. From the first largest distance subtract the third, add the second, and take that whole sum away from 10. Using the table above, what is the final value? -54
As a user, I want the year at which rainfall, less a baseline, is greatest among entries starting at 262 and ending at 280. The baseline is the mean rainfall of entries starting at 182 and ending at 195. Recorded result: 278.5 yr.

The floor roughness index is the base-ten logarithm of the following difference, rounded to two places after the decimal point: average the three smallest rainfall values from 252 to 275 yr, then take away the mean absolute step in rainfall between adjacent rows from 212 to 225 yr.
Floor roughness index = 1.95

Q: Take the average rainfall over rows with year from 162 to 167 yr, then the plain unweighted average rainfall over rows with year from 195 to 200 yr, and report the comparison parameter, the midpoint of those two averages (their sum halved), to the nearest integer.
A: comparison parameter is 277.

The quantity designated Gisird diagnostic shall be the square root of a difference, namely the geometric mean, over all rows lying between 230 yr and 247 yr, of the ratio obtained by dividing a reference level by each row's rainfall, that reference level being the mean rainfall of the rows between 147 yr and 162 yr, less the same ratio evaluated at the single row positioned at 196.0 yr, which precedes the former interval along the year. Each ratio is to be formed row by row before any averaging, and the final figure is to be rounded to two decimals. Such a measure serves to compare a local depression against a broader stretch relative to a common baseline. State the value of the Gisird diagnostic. 0.47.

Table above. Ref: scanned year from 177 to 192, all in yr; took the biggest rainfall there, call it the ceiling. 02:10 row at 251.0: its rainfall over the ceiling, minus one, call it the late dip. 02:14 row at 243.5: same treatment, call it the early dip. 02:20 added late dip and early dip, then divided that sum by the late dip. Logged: 1.70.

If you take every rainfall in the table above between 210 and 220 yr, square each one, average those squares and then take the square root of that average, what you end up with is 244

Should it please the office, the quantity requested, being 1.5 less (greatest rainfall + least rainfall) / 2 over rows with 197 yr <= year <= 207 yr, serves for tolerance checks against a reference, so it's -250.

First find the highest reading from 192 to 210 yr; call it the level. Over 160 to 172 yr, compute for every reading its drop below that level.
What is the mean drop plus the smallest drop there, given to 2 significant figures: -54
